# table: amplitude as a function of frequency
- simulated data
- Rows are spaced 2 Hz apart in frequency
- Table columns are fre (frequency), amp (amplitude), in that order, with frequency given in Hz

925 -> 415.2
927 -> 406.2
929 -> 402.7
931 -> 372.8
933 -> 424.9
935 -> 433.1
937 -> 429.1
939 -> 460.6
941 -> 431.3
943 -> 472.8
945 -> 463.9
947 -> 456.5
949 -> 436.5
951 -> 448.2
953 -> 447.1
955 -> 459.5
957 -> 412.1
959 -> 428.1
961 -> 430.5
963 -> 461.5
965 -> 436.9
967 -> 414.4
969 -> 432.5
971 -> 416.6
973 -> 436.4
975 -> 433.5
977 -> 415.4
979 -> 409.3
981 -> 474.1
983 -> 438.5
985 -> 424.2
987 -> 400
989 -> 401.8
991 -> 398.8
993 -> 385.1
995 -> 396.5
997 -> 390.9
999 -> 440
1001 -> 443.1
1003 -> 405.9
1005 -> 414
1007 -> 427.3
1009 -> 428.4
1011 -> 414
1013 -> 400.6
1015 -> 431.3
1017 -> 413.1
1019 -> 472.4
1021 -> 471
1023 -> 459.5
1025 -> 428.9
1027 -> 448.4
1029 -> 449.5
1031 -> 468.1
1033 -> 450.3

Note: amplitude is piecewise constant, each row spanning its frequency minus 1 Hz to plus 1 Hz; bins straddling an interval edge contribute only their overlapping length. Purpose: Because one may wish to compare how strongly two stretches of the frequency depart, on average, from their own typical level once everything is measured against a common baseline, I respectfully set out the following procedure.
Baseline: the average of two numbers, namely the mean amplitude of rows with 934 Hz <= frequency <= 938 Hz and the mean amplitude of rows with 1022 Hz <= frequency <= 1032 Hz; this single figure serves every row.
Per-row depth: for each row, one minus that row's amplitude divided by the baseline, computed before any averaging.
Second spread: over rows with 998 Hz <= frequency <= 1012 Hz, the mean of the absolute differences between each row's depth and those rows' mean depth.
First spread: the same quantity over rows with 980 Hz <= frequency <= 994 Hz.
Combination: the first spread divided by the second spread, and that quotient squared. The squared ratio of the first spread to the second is 4.4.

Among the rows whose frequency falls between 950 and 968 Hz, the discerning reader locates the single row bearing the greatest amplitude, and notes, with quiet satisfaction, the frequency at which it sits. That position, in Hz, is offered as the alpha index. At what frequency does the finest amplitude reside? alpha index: 963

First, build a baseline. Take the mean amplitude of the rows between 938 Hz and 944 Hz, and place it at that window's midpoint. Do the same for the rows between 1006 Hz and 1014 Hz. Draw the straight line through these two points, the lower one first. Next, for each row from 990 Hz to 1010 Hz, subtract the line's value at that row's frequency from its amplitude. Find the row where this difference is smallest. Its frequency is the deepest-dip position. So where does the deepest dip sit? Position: 993 Hz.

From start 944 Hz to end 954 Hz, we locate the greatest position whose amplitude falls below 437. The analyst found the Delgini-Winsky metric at 949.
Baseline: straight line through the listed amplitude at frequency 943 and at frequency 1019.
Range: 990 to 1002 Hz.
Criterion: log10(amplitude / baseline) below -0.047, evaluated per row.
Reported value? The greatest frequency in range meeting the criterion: 997 Hz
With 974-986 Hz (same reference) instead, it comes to 979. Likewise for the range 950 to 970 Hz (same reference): 967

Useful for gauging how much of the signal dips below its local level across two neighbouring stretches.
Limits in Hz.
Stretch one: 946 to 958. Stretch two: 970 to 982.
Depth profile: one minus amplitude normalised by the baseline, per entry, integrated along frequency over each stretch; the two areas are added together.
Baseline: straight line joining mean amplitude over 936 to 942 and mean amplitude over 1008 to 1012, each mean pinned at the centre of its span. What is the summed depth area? -0.19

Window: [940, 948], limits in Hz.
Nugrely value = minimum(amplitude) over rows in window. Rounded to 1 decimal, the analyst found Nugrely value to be 431.3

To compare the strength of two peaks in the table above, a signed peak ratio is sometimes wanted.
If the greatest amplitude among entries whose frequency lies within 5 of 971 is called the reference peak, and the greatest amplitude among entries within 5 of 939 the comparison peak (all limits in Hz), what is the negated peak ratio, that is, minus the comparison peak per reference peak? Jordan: -1.08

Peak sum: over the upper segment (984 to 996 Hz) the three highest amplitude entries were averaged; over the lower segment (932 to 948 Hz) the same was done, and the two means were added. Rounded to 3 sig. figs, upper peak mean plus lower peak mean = 874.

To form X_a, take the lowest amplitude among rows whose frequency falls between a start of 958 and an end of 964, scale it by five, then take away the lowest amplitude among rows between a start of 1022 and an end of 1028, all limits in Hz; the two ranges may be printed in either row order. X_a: 1712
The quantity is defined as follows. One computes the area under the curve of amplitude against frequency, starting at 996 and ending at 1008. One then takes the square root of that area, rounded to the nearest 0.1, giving 71.0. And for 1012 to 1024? 72.8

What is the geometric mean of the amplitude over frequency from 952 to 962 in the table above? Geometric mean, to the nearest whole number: 435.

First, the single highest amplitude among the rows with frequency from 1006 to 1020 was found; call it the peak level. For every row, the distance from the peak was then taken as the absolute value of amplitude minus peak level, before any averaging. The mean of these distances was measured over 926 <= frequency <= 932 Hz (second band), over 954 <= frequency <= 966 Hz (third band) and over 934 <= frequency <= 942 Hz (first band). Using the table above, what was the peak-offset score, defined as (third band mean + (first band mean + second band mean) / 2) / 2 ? 45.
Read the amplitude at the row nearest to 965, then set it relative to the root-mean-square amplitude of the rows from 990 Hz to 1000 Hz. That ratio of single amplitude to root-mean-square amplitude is 1.08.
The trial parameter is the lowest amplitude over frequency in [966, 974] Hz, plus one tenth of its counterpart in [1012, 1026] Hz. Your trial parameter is 454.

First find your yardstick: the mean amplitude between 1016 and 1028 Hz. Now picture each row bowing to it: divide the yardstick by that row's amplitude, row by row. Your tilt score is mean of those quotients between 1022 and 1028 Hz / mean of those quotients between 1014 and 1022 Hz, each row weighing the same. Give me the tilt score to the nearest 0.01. 1.00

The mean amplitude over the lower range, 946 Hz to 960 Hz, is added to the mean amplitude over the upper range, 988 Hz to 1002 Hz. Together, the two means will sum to 849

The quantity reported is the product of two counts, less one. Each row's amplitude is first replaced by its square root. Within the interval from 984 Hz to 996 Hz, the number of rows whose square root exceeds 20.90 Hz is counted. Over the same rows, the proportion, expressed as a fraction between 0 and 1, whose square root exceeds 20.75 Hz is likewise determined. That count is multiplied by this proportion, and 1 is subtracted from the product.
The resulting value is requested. -1.0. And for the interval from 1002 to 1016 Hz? -1.0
